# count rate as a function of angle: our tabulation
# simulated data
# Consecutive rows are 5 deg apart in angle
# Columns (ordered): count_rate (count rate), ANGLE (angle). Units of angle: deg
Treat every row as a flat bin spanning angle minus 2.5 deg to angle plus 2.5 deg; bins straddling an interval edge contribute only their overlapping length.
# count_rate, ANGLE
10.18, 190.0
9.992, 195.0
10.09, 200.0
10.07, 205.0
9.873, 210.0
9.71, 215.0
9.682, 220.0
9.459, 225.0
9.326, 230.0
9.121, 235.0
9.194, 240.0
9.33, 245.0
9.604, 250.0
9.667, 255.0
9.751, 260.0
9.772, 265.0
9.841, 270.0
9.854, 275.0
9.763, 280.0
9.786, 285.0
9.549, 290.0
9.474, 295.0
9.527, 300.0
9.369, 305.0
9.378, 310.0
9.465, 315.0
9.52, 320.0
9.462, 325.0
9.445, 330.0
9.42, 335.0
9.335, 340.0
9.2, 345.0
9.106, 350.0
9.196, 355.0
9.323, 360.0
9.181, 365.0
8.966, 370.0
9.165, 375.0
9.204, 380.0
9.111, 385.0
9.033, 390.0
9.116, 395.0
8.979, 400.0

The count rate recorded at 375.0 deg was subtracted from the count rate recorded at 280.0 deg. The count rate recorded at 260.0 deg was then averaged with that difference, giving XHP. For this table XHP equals 5.17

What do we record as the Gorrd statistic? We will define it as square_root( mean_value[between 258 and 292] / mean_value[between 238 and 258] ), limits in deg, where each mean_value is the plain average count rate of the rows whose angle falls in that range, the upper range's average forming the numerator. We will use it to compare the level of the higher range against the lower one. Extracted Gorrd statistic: 1.016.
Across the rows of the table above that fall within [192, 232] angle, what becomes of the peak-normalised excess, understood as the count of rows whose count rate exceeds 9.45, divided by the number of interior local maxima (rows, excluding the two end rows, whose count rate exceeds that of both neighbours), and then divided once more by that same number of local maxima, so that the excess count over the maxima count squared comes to 7.0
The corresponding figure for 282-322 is 6.0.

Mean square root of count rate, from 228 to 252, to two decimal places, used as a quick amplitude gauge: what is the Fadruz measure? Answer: 3.05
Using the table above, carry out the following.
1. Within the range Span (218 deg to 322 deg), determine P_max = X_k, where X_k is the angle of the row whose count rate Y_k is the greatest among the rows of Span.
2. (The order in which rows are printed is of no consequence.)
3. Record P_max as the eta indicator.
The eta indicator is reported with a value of 275.0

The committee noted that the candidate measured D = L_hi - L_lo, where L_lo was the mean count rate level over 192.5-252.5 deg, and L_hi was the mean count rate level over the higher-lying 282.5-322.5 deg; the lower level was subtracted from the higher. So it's -0.1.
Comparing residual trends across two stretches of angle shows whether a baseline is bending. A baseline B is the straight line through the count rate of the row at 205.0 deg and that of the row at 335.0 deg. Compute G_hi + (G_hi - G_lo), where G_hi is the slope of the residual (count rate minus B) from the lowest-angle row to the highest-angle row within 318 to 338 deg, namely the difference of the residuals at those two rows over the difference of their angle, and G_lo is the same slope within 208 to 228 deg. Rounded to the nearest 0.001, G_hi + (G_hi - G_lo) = 0.019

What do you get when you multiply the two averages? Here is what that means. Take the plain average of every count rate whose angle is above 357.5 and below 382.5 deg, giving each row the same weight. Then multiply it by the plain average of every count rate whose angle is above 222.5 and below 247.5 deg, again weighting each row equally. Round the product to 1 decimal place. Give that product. 85.1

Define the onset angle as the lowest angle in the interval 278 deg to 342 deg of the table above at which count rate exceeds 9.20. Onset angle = 280.0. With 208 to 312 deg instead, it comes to 210.0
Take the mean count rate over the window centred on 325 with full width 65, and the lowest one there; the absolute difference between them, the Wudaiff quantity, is 0.27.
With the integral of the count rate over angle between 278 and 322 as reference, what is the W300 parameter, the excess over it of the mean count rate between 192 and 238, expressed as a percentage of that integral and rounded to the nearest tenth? -97.7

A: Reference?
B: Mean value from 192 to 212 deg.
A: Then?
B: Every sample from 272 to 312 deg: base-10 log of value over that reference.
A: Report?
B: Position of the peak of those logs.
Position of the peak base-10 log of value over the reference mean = 275.0 deg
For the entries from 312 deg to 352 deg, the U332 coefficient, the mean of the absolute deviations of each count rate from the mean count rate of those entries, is 0.12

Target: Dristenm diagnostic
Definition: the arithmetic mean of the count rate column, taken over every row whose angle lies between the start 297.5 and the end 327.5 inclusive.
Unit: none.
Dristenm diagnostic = 9.45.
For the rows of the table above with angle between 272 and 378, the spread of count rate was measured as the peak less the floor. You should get 0.9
